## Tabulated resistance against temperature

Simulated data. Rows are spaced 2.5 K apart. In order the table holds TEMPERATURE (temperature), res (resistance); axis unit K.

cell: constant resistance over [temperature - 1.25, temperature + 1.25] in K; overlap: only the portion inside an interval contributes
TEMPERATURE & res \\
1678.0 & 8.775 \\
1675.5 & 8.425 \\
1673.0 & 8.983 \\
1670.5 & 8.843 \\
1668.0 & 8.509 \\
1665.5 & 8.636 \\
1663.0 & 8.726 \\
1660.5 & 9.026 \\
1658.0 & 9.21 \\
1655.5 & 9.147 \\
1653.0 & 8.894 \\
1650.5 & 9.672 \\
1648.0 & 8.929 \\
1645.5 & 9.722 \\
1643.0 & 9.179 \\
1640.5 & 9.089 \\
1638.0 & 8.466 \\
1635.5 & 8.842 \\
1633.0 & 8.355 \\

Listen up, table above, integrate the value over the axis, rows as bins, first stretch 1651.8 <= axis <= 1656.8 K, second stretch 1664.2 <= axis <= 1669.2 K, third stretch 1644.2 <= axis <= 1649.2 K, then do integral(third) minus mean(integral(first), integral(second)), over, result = 2.6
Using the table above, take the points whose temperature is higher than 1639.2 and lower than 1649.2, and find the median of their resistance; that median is 9.13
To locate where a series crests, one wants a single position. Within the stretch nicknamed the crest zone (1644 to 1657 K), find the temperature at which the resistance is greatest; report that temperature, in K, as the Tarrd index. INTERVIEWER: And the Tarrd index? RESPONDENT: 1645.5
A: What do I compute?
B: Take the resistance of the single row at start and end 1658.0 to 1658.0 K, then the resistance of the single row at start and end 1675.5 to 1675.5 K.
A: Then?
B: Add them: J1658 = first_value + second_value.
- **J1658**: 17.6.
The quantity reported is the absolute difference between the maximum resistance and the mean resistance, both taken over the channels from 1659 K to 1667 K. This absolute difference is 0.23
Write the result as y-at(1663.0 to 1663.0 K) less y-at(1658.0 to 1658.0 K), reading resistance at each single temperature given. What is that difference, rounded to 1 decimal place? -0.5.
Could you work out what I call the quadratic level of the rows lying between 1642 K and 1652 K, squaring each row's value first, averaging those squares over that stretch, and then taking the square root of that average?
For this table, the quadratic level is 9.4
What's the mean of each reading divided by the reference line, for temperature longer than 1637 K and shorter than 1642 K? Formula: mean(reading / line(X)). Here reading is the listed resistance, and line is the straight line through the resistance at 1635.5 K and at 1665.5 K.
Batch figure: 1.00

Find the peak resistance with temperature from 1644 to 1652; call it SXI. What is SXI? 9.722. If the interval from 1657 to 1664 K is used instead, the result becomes 9.21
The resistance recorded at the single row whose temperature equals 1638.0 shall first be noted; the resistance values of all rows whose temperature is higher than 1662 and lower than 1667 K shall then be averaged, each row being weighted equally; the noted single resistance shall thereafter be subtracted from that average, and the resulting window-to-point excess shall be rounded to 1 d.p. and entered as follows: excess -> 0.2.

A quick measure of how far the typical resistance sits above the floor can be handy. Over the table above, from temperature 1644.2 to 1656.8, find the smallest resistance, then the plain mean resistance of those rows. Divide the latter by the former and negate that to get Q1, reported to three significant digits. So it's -1.04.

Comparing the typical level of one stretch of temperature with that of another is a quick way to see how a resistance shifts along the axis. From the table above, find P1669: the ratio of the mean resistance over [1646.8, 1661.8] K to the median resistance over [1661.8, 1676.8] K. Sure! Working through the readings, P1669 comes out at 1.05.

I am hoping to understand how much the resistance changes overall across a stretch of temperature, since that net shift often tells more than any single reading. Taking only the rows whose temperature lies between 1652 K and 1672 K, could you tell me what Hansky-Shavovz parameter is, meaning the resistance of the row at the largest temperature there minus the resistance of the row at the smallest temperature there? -0.05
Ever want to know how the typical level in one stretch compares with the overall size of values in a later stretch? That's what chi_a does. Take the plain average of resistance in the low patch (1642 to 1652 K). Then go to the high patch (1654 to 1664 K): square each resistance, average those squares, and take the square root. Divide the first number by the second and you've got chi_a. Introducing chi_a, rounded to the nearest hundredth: 1.04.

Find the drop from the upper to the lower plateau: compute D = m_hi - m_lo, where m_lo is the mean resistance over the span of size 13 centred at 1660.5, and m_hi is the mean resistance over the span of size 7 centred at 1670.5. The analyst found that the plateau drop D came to -0.2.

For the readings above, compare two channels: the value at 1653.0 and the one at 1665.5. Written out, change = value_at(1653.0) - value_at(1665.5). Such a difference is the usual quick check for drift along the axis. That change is 0.3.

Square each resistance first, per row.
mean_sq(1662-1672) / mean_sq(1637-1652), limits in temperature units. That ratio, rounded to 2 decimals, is 0.89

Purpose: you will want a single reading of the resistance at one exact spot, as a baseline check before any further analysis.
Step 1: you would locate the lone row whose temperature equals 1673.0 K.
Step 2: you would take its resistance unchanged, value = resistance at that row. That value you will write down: 8.983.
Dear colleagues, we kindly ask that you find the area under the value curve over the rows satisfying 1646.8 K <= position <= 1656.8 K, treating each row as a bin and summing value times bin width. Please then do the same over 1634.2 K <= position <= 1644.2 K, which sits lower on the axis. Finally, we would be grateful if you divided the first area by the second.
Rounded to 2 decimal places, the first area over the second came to 1.03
